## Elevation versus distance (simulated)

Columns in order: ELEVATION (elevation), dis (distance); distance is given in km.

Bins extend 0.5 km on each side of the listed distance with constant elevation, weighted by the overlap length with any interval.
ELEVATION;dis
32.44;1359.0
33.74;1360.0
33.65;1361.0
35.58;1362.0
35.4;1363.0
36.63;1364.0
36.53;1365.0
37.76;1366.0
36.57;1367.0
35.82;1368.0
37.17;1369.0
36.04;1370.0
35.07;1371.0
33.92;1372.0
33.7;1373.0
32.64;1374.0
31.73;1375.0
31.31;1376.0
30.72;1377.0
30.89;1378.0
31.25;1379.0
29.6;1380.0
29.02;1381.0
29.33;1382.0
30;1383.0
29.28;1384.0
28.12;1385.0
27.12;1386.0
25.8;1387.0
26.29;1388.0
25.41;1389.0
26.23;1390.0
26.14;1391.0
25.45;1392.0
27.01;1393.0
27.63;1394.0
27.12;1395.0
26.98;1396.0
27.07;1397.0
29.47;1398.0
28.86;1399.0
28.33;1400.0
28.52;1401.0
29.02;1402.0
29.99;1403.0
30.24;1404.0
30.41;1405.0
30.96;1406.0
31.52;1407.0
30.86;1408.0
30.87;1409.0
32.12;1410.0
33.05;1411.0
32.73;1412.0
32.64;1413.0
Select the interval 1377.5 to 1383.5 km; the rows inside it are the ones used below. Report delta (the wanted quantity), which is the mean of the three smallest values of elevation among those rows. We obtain 29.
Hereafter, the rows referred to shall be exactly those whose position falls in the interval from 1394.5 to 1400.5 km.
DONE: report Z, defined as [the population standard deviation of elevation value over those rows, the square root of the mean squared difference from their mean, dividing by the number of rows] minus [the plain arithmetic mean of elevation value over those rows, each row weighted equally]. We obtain -27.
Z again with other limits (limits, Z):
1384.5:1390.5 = -26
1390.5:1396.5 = -26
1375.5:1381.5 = -30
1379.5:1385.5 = -29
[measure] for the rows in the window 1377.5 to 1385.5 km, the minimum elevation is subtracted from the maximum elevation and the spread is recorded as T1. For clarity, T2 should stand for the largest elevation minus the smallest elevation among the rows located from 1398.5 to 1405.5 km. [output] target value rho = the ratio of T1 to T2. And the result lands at 1.5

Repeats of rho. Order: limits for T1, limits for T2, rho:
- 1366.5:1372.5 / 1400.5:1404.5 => 1.9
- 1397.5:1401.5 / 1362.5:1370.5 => 0.5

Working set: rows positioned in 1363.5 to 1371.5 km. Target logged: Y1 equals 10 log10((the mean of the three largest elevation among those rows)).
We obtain 15.7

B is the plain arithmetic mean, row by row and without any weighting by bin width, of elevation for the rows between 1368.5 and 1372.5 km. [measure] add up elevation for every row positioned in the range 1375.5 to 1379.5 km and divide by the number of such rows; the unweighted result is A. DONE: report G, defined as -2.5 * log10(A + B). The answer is -4.56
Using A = 31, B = 36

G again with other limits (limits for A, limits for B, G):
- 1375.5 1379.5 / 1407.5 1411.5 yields -4.49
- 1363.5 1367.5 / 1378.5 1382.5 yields -4.56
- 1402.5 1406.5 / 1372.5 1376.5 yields -4.49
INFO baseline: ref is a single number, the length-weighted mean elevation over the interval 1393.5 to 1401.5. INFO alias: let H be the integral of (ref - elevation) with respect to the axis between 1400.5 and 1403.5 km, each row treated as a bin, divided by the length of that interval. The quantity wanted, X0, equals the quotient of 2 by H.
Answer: -1.7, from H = -1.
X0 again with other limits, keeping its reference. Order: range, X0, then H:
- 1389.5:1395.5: 1.4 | 1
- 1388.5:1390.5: 0.9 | 2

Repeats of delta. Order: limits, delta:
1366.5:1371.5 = 36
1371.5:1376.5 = 32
